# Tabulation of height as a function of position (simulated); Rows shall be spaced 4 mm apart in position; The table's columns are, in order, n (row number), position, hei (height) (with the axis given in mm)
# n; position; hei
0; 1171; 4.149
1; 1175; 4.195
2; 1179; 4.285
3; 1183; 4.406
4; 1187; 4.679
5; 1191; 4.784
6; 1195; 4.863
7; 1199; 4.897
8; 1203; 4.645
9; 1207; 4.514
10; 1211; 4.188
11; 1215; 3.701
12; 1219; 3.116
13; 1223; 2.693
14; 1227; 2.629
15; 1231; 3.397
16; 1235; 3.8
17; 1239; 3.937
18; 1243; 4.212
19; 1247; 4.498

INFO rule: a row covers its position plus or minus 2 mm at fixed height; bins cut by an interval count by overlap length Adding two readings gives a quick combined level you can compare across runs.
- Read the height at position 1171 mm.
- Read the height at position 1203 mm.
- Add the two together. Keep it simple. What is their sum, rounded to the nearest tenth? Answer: 8.8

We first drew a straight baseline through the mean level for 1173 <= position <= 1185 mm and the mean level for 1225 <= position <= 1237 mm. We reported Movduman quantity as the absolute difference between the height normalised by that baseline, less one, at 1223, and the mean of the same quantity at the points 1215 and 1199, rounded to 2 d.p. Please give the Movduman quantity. 0.36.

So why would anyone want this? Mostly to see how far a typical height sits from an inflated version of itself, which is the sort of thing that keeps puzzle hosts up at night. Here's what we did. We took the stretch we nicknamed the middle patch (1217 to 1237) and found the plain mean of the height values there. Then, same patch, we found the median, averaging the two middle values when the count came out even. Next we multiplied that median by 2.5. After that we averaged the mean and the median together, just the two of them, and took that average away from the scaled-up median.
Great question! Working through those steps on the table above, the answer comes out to 4.7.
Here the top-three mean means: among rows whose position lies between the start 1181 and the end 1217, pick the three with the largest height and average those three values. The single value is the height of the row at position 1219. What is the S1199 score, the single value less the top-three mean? -1.7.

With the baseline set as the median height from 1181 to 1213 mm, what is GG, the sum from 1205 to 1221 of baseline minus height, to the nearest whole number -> 3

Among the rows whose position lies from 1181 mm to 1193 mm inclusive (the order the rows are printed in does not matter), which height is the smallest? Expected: 4.406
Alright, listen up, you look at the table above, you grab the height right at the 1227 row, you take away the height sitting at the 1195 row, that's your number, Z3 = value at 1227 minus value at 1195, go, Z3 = -2.2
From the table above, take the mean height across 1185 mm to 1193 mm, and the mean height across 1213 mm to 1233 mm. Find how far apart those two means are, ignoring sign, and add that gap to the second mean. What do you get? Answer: 4.73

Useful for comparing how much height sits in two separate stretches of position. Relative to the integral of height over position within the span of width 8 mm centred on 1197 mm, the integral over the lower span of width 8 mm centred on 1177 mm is 0.87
